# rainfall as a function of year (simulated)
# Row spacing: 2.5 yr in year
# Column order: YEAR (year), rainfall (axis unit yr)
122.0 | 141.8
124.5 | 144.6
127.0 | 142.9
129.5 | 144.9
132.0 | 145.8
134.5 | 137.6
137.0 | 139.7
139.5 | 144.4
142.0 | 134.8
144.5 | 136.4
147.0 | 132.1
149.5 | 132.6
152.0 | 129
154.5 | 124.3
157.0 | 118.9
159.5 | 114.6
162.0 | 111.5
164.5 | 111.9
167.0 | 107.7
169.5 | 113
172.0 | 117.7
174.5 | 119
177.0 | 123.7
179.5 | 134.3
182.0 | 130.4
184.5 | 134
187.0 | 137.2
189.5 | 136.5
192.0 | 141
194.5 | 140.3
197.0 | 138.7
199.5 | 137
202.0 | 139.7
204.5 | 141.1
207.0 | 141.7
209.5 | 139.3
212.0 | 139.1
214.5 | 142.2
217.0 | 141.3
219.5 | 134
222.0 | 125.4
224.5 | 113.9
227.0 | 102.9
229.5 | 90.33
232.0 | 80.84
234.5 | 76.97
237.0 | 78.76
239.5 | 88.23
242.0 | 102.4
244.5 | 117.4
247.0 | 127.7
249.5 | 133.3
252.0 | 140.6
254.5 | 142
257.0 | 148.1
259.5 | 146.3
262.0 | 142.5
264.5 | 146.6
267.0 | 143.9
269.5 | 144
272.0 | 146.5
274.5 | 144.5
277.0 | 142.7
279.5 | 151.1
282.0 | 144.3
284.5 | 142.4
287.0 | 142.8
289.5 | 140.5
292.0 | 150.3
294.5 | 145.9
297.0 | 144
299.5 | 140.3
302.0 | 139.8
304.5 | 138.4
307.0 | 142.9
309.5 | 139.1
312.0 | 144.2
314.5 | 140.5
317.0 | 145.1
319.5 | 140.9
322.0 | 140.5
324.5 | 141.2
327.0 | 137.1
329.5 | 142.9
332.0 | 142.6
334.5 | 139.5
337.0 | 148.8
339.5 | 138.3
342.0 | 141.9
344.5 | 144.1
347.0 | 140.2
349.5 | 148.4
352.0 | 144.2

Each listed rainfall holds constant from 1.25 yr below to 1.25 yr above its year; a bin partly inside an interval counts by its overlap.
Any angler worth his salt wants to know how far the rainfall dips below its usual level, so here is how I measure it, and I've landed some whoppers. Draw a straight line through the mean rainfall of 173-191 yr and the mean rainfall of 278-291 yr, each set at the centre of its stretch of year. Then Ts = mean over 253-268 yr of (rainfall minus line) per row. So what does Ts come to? 4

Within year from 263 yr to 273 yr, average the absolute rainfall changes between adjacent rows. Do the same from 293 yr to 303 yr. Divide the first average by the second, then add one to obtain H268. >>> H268 1.9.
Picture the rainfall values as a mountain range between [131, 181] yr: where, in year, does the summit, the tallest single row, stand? 132.0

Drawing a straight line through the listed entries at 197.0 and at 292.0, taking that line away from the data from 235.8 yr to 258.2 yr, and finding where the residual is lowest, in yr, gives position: 237.0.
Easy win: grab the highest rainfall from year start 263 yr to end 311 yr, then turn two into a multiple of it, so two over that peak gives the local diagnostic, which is 0.0132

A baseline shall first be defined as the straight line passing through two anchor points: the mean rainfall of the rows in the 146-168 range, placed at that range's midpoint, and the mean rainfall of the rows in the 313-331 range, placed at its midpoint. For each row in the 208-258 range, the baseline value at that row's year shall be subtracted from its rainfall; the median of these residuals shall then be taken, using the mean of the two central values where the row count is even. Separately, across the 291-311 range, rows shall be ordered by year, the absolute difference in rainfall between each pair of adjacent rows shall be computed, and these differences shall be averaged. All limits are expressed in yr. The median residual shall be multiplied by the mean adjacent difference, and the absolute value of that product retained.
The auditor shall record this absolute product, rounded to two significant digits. 10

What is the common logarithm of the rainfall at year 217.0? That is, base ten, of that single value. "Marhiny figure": 2.15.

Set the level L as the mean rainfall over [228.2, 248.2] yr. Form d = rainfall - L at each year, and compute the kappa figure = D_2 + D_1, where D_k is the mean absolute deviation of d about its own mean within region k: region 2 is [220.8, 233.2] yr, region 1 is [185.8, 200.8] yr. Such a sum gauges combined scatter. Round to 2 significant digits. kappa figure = 15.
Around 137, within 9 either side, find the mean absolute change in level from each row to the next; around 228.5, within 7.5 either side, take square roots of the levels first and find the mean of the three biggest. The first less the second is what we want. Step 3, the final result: -6.2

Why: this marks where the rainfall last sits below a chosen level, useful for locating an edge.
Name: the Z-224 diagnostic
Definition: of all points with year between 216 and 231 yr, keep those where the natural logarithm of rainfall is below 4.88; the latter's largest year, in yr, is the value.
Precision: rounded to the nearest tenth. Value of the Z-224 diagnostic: 229.5 yr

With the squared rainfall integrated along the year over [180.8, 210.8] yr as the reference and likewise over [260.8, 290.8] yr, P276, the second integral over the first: 1.09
